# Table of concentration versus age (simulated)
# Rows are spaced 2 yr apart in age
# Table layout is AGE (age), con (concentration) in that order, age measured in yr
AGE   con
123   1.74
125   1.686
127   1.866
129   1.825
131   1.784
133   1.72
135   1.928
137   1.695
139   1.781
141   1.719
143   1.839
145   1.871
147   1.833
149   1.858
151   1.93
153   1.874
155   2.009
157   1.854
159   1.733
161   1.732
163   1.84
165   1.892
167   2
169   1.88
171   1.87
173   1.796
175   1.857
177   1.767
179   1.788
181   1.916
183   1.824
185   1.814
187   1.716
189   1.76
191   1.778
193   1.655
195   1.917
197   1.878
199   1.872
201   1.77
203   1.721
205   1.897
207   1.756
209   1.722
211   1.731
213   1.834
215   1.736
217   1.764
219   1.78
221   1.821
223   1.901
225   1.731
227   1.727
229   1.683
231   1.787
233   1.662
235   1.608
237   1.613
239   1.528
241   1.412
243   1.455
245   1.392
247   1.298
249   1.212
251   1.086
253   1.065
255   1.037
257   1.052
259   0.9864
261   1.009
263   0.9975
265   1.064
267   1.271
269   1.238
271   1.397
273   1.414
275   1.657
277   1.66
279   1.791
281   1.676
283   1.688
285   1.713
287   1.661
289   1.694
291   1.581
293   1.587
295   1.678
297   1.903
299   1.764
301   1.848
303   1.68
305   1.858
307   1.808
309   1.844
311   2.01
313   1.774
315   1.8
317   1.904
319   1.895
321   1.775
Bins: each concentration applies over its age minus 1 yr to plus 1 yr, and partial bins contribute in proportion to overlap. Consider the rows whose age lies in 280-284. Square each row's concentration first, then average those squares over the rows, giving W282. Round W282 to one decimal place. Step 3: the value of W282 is 2.8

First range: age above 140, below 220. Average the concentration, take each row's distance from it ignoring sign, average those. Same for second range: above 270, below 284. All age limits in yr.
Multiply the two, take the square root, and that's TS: 0.089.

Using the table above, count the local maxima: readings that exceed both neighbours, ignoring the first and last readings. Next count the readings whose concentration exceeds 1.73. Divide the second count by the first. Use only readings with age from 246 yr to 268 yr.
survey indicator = 0.0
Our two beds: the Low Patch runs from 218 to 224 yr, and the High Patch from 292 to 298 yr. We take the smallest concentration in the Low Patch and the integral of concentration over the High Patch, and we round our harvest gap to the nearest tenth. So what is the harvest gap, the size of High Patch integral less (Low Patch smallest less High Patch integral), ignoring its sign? 18.9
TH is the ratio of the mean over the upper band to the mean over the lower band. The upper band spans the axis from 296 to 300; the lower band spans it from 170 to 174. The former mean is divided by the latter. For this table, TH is 1.00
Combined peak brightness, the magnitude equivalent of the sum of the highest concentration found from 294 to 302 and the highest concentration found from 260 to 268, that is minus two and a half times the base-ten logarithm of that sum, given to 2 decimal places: -1.25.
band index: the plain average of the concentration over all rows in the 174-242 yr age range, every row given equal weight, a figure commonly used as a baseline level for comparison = 1.76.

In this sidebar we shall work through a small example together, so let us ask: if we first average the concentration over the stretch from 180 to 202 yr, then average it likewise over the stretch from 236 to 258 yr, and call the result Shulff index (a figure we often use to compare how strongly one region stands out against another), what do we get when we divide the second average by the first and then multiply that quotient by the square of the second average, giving 1.2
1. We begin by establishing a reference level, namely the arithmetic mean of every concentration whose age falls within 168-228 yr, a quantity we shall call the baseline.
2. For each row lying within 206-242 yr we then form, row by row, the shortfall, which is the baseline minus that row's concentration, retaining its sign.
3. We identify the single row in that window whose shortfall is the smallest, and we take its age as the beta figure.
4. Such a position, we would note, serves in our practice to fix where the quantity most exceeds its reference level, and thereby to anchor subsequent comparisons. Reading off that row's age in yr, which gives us 223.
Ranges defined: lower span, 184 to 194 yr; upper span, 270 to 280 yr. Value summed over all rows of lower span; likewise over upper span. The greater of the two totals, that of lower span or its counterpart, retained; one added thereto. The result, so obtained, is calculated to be 9.7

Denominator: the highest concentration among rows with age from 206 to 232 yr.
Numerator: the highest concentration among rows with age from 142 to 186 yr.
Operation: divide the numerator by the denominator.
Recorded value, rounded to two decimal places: 1.06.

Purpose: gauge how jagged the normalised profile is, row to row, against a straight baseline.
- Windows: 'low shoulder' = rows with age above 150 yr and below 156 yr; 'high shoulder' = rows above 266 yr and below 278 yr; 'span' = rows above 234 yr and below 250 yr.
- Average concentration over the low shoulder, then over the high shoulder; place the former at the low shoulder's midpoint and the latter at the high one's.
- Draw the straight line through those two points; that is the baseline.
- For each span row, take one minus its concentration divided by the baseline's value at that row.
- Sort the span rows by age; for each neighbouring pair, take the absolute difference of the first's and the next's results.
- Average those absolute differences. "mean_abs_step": 0.043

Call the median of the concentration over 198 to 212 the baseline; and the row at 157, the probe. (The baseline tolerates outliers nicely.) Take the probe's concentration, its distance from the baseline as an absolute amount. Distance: 0.10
